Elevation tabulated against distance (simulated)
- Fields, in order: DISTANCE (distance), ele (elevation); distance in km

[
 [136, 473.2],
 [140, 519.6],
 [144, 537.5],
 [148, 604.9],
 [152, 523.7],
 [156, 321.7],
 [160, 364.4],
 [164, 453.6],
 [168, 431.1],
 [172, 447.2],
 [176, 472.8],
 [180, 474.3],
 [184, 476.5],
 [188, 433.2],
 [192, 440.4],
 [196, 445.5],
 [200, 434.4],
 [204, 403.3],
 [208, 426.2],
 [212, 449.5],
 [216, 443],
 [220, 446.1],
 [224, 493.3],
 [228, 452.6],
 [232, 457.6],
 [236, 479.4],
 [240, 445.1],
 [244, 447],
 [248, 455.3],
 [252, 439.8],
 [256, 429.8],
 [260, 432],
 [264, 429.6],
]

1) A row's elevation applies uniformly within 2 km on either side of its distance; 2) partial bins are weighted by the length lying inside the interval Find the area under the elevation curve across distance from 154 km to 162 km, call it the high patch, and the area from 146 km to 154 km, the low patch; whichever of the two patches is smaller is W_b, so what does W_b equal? 2744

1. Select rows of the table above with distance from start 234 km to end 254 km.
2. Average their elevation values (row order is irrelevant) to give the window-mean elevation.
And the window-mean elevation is 453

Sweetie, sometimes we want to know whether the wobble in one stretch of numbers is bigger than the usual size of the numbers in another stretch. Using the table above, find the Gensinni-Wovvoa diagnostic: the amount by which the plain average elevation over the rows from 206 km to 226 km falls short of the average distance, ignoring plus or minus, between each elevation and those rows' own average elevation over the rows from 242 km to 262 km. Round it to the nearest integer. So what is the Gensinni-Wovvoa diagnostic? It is -443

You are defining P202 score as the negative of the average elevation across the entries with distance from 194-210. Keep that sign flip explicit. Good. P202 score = -427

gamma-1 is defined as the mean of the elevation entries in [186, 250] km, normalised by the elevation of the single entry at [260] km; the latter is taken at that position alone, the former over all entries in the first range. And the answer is 1.03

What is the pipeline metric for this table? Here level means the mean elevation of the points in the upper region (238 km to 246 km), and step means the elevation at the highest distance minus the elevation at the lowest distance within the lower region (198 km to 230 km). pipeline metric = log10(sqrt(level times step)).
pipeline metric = 1.95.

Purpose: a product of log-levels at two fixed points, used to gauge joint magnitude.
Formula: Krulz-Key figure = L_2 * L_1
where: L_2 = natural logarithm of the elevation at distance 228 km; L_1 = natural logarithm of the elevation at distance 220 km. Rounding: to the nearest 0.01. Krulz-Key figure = 37.30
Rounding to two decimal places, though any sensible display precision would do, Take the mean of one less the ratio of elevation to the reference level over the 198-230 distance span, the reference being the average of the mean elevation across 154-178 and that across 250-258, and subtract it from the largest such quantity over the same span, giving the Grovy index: 0.09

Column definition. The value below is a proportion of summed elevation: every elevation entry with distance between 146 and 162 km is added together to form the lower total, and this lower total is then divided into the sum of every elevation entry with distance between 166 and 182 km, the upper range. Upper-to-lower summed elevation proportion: 1.01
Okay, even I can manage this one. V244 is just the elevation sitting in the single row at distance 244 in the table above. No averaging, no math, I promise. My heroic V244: 447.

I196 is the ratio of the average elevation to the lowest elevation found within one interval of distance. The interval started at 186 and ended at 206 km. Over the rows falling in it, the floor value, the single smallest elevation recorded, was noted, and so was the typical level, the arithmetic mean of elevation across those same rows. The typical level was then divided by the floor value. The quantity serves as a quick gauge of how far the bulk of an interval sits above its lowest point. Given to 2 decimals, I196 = 1.07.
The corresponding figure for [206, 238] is 1.07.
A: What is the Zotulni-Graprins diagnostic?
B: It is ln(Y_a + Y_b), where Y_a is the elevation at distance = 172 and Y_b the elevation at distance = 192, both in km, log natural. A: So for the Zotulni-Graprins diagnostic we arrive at 6.79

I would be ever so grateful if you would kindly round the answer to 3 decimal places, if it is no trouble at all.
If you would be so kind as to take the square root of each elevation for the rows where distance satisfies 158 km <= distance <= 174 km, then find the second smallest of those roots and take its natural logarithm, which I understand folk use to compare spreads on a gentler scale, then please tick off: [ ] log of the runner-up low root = 3.033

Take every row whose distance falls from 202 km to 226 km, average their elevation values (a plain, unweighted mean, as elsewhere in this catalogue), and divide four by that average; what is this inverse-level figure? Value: 0.0090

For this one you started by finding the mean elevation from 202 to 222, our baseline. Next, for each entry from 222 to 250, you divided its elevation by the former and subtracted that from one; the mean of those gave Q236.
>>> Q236 -0.064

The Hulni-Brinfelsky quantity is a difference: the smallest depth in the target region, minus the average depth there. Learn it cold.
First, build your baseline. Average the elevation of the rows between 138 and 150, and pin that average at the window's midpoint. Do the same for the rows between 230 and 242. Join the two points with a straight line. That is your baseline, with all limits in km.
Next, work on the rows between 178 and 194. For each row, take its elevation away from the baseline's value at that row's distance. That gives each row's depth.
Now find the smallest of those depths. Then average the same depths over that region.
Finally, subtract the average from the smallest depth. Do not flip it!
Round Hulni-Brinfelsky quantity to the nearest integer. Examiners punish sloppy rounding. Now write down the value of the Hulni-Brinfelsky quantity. -18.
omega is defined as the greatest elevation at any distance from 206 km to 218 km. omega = 449.5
